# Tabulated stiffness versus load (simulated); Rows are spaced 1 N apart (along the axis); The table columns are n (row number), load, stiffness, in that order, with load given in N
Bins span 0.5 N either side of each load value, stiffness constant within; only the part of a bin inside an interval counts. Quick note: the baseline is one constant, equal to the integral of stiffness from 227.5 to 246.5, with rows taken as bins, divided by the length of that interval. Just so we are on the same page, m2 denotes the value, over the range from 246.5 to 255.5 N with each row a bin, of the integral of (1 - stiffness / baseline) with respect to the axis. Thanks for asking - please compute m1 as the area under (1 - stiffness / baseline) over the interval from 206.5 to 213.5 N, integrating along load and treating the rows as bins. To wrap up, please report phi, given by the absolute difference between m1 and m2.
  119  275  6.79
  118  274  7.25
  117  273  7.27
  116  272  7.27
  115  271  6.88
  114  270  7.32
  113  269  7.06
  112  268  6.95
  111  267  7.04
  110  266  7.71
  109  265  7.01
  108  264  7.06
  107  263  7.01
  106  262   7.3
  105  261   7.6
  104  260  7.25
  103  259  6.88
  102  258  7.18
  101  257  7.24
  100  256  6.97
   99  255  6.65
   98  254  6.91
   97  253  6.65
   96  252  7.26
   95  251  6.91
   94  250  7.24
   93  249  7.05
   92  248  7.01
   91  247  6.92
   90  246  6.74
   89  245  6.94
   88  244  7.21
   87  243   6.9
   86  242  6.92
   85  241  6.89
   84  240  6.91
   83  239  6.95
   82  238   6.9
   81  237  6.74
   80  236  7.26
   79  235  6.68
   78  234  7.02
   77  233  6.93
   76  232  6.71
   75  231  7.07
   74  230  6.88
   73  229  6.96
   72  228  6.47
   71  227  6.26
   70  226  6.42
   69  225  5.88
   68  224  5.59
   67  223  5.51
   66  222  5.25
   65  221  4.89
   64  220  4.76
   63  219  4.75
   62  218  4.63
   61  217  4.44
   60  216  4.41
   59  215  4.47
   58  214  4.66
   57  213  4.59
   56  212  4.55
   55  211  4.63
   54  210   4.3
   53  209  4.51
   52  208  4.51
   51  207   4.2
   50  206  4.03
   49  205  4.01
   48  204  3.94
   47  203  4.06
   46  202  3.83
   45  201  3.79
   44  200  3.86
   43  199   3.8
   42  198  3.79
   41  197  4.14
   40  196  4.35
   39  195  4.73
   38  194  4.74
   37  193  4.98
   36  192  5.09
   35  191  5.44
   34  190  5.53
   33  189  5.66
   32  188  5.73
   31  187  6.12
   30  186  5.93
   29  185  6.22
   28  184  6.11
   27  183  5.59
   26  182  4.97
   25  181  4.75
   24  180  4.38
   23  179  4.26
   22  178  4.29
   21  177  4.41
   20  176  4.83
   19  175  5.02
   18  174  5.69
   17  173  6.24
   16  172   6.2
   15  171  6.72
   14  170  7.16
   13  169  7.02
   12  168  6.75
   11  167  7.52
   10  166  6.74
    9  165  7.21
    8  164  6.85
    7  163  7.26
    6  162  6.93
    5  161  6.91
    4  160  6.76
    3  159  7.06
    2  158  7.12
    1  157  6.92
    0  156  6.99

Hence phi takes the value 2.5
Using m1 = 2.5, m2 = -0.1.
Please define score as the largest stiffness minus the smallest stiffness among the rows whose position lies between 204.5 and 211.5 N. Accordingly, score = 0.62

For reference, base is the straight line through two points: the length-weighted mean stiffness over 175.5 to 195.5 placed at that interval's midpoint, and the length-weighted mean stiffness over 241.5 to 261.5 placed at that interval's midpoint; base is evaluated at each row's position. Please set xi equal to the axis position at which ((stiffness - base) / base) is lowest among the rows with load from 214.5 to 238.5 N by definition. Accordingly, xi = 216 N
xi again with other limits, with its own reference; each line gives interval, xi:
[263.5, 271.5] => 271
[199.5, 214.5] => 201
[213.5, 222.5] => 216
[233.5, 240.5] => 235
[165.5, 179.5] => 179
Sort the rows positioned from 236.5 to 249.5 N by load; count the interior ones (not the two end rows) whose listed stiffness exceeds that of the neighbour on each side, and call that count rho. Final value 3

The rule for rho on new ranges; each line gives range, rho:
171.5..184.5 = 1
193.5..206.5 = 2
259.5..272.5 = 4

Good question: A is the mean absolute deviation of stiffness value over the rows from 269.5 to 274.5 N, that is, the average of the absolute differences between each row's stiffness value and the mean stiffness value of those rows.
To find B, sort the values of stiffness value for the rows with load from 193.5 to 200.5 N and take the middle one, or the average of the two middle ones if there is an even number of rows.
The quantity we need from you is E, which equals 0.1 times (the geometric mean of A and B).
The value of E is 0.073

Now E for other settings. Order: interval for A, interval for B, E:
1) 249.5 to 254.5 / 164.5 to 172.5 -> 0.119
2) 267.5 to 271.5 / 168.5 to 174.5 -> 0.094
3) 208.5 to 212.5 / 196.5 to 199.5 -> 0.061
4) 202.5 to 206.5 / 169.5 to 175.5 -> 0.047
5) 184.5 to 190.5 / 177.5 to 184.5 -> 0.103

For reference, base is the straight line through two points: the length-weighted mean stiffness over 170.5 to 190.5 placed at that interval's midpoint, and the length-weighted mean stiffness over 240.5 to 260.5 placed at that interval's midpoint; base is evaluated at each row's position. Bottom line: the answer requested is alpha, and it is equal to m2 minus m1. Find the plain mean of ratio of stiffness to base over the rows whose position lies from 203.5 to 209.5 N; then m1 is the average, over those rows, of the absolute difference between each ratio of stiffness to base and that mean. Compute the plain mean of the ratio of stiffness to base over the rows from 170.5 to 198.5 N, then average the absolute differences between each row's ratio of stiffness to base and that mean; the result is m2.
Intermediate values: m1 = 0.03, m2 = 0.13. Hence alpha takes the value 0.10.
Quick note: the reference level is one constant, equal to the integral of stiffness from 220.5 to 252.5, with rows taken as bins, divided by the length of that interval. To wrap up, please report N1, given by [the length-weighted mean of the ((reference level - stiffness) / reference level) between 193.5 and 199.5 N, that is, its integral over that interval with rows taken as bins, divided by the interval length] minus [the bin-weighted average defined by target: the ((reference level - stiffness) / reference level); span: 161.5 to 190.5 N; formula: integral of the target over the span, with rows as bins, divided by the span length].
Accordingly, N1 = 0.25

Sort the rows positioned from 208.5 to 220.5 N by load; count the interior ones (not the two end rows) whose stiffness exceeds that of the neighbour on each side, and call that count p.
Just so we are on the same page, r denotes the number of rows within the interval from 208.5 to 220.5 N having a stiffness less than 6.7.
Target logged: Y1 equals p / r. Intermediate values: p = 2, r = 12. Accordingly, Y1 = 0.17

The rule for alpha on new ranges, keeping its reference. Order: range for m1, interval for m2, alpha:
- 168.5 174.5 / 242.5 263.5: -0.07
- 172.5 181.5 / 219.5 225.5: -0.05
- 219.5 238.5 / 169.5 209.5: 0.08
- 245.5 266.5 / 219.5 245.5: 0.04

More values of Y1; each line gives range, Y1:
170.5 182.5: 0.09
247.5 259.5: 2.00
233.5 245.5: 4.00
